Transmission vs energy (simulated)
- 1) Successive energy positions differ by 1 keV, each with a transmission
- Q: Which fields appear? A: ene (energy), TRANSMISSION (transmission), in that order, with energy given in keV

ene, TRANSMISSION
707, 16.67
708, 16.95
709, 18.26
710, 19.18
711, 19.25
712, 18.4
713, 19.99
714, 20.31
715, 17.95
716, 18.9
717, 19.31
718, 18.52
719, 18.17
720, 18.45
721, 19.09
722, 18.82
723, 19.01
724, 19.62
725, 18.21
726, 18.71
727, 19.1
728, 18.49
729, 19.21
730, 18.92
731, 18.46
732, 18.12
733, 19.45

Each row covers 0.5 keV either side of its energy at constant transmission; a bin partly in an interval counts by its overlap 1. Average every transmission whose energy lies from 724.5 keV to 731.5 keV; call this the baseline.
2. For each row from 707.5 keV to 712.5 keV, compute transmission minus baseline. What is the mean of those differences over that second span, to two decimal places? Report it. -0.32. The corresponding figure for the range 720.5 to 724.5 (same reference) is 0.41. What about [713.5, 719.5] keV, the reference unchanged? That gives 0.13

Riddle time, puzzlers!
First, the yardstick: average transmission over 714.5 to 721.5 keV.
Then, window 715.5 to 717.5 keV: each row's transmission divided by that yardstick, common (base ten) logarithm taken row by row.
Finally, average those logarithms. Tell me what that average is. 0.011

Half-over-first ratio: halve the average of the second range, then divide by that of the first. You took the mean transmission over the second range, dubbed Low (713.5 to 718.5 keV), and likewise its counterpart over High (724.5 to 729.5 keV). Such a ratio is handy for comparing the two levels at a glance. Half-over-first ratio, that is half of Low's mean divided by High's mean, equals 0.507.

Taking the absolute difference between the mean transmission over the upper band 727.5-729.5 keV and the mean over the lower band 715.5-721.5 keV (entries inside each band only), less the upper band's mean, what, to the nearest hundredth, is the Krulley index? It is -18.74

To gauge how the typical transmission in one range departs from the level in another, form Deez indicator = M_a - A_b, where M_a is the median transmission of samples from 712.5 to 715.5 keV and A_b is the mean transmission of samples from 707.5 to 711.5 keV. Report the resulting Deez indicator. 1.6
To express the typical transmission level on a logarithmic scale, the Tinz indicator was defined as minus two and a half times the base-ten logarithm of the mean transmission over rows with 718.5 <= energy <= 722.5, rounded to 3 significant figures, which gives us -3.18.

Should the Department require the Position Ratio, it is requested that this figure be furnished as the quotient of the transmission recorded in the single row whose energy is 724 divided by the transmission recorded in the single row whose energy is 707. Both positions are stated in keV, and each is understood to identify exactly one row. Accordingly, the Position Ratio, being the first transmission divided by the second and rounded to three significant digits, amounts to 1.18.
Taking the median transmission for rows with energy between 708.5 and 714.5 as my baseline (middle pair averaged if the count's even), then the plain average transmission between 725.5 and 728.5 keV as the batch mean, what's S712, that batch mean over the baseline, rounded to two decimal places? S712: 0.98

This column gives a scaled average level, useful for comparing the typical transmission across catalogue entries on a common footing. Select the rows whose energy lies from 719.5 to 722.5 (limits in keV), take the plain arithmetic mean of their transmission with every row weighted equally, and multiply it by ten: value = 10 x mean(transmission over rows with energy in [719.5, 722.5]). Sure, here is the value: 187.9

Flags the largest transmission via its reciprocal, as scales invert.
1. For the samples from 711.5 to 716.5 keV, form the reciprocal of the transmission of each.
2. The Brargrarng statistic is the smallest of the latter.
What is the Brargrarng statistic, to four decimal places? 0.0492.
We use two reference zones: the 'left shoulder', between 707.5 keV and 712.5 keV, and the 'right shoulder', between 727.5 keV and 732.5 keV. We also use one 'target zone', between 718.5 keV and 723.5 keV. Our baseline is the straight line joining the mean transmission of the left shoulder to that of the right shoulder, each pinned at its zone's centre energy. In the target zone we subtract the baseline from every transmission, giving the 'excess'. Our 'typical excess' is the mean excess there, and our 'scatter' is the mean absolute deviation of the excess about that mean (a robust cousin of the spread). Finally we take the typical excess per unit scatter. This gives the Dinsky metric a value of 0.6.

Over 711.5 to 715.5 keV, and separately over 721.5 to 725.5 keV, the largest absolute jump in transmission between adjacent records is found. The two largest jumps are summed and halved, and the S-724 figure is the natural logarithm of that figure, 0.6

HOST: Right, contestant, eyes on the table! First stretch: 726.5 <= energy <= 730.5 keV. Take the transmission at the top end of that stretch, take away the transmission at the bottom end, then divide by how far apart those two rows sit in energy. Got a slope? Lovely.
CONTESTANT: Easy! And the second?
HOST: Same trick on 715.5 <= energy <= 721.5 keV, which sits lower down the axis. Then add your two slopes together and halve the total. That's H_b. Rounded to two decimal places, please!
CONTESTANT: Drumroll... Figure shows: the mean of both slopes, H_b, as -0.01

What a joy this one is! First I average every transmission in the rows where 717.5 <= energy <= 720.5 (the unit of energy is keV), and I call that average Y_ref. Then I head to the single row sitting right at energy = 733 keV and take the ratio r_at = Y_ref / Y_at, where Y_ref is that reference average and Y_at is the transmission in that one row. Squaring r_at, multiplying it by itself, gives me 0.89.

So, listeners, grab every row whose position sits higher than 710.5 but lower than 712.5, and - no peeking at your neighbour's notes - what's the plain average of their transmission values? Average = 18.8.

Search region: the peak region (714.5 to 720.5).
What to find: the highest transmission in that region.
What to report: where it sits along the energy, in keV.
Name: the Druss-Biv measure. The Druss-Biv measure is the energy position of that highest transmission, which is 717 keV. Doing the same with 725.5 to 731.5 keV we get 729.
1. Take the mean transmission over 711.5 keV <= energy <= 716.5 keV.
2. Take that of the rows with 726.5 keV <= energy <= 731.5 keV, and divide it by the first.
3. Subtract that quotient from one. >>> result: 0.014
